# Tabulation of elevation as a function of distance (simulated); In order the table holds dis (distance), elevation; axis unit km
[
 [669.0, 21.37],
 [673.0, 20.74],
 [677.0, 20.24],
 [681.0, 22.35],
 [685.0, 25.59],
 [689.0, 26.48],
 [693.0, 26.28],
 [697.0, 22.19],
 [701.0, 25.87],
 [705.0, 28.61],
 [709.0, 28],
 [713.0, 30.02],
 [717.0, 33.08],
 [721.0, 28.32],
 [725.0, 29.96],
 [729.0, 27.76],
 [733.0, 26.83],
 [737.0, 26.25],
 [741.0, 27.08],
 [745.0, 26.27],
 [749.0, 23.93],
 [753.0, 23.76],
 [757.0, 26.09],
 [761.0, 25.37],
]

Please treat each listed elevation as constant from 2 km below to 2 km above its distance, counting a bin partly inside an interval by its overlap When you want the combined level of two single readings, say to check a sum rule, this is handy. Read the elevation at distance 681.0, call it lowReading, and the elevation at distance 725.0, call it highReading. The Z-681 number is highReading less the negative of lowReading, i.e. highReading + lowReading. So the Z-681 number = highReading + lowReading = 52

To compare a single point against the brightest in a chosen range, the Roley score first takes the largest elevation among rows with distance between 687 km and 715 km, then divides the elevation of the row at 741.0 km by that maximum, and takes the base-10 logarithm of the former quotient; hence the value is -0.045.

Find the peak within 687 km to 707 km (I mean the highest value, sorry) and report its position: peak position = 705.0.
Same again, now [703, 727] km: 717.0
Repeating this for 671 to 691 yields 689.0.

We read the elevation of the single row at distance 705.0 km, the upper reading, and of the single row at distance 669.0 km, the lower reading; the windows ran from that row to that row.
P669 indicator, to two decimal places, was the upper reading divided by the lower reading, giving 1.34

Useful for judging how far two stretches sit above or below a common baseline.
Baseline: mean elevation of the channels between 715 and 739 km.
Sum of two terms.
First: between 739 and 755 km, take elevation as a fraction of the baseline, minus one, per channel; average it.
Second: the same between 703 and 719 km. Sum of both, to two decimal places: -0.08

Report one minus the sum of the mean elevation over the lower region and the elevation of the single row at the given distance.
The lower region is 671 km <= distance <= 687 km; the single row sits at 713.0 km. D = -51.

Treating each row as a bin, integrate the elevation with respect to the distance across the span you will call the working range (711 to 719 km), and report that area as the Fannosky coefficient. 252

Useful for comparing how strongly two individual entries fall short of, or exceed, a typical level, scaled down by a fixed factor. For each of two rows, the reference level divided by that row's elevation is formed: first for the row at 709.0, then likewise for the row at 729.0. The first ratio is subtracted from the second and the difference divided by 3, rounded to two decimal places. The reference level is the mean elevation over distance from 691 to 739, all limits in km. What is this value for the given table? 0.00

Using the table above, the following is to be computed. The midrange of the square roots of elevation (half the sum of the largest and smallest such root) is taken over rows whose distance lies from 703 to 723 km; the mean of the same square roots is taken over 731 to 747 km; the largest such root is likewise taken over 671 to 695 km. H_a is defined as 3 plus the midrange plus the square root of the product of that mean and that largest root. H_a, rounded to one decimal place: 13.7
